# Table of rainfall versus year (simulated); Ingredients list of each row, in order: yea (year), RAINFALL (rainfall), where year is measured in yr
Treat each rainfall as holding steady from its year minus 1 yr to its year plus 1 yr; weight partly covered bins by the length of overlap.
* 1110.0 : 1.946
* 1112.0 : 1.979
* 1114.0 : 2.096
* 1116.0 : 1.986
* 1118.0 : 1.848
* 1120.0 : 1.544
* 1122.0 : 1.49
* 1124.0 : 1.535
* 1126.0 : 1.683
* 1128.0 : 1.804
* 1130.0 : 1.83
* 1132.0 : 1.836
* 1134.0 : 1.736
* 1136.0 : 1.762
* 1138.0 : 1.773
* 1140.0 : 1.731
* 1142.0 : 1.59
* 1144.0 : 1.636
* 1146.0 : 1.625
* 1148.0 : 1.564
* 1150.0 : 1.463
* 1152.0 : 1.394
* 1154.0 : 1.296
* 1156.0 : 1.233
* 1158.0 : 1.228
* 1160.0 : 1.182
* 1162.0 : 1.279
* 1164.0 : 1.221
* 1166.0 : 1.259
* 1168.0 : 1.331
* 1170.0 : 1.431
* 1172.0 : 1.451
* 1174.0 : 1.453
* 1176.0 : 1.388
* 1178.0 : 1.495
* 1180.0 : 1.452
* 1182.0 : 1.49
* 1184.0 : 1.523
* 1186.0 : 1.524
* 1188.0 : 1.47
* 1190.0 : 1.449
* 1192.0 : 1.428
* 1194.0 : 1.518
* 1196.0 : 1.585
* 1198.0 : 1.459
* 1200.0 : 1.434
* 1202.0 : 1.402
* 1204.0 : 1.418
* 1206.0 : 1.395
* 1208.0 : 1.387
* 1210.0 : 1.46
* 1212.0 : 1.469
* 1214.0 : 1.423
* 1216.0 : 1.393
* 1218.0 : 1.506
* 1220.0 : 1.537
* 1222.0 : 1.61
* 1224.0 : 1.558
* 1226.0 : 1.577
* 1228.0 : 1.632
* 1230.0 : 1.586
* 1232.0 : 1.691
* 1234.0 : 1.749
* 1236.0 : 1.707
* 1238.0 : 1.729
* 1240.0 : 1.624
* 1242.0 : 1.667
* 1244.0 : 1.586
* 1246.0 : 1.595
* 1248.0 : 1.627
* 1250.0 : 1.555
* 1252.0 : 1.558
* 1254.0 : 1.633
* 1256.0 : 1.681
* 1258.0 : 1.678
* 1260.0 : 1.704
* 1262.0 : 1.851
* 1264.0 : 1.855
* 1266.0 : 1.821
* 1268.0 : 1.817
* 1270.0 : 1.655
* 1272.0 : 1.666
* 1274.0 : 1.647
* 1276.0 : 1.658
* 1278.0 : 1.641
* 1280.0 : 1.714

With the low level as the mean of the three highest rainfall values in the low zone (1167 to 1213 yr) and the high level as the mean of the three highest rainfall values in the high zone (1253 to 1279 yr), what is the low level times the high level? 2.84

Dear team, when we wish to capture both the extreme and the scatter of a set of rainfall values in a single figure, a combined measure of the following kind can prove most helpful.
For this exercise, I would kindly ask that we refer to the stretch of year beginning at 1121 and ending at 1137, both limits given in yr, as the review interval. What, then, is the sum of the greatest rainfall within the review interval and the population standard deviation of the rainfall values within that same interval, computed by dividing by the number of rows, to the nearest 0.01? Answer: 1.96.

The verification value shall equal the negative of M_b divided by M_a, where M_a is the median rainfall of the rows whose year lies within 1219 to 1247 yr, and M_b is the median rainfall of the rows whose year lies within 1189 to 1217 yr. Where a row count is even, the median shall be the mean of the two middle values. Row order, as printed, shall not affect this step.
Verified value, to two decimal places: -0.88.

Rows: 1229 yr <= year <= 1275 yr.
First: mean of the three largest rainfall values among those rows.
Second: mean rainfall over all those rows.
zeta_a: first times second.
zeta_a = 3.1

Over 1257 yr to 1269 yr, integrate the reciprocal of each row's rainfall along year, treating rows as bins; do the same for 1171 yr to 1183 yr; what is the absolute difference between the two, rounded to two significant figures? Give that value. 1.5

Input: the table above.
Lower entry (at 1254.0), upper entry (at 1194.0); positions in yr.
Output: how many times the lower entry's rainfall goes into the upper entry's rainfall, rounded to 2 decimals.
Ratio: 0.93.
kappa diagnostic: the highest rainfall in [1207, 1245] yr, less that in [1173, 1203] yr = 0.2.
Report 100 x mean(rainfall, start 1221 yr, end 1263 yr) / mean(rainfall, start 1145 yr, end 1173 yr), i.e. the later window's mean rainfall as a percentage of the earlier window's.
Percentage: 122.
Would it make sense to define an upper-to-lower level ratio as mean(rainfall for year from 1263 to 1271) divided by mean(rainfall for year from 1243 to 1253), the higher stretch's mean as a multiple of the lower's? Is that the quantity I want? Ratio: 1.13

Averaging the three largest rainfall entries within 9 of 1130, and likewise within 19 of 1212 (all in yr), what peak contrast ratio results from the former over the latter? 1.13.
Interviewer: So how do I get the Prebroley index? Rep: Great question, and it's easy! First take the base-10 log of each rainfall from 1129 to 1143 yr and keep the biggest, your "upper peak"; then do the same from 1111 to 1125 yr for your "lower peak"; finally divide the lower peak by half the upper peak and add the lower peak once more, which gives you 2.8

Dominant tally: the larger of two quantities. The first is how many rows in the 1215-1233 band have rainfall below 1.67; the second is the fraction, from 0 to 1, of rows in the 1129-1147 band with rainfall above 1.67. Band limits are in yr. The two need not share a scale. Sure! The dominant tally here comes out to 8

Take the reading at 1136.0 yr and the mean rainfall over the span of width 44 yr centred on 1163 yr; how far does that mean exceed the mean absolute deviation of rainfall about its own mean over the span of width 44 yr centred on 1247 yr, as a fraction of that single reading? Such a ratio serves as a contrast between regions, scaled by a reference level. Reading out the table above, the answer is 0.76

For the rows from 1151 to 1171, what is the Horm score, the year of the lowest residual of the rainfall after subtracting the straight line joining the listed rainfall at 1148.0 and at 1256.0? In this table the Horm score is 1160.0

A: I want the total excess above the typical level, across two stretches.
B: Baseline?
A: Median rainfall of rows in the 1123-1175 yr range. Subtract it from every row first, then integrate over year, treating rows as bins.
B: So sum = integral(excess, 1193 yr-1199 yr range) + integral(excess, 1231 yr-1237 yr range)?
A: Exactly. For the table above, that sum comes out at 1.4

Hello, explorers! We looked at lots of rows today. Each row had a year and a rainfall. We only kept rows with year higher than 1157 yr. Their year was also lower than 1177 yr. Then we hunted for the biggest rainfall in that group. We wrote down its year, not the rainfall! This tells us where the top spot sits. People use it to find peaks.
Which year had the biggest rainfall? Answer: 1174.0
